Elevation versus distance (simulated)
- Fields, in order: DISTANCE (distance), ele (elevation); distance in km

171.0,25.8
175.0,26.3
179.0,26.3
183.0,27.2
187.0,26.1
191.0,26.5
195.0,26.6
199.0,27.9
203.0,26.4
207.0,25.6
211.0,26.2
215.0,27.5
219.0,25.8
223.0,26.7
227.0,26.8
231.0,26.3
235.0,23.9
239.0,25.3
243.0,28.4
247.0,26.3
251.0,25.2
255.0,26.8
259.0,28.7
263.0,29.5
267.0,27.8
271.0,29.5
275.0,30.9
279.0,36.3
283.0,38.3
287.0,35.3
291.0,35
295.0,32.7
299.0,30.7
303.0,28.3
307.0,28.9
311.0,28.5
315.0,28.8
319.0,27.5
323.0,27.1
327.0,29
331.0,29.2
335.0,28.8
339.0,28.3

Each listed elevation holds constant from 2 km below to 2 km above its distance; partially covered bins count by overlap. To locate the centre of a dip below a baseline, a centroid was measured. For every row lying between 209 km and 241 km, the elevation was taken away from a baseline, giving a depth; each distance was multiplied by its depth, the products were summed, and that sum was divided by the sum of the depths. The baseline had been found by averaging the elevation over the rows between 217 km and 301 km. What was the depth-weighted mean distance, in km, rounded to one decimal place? 226.7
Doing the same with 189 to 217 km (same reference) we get 203.0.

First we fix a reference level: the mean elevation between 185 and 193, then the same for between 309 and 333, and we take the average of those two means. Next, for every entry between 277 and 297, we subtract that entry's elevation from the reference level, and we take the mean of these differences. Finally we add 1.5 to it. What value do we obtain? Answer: -6.7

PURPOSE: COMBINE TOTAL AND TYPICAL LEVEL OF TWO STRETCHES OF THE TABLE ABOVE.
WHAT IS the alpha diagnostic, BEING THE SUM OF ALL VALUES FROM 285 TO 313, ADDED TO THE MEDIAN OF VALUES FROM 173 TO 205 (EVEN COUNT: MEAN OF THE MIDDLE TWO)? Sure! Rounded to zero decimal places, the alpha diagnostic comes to 246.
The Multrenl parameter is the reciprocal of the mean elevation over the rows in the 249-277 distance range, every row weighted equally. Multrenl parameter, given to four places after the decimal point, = 0.0353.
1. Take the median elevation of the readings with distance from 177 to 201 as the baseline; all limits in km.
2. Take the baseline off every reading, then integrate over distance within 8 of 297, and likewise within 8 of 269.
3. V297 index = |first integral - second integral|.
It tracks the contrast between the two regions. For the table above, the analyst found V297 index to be 36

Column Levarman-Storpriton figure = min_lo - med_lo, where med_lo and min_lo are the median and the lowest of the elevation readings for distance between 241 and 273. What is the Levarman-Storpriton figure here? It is -2.9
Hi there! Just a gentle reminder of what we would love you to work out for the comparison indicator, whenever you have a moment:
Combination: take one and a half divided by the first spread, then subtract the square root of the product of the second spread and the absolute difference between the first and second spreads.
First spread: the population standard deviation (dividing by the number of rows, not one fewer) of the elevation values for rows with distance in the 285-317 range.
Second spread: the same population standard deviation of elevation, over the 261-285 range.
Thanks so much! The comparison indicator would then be -1.5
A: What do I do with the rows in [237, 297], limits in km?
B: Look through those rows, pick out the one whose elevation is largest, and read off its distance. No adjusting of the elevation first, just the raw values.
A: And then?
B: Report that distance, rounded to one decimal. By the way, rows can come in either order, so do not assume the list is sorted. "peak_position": 283.0 km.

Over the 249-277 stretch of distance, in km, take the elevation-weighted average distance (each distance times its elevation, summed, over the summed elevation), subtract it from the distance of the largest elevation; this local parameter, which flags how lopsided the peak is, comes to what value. 11.6 km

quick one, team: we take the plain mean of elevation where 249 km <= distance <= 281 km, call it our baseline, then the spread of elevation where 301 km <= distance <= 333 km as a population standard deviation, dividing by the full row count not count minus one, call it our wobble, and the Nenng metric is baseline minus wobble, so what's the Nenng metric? 29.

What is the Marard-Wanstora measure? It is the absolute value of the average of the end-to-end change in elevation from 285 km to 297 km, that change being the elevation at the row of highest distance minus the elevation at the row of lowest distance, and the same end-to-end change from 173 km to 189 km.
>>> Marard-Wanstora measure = 1.4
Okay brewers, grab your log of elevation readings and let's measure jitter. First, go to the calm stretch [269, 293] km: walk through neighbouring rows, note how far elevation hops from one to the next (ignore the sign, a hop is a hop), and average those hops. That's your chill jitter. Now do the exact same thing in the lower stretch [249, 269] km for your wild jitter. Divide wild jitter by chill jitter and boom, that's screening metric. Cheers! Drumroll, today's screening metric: 0.62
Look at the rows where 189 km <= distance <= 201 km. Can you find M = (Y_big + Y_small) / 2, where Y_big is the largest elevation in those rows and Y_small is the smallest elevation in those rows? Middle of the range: 27.2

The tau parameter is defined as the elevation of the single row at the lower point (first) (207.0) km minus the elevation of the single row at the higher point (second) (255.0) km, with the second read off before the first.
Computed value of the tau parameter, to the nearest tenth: -1.2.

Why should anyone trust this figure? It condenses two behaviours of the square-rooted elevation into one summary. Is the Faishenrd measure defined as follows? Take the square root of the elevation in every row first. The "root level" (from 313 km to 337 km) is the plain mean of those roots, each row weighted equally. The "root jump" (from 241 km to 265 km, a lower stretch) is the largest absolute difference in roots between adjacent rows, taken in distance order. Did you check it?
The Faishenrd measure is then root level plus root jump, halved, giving 2.76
